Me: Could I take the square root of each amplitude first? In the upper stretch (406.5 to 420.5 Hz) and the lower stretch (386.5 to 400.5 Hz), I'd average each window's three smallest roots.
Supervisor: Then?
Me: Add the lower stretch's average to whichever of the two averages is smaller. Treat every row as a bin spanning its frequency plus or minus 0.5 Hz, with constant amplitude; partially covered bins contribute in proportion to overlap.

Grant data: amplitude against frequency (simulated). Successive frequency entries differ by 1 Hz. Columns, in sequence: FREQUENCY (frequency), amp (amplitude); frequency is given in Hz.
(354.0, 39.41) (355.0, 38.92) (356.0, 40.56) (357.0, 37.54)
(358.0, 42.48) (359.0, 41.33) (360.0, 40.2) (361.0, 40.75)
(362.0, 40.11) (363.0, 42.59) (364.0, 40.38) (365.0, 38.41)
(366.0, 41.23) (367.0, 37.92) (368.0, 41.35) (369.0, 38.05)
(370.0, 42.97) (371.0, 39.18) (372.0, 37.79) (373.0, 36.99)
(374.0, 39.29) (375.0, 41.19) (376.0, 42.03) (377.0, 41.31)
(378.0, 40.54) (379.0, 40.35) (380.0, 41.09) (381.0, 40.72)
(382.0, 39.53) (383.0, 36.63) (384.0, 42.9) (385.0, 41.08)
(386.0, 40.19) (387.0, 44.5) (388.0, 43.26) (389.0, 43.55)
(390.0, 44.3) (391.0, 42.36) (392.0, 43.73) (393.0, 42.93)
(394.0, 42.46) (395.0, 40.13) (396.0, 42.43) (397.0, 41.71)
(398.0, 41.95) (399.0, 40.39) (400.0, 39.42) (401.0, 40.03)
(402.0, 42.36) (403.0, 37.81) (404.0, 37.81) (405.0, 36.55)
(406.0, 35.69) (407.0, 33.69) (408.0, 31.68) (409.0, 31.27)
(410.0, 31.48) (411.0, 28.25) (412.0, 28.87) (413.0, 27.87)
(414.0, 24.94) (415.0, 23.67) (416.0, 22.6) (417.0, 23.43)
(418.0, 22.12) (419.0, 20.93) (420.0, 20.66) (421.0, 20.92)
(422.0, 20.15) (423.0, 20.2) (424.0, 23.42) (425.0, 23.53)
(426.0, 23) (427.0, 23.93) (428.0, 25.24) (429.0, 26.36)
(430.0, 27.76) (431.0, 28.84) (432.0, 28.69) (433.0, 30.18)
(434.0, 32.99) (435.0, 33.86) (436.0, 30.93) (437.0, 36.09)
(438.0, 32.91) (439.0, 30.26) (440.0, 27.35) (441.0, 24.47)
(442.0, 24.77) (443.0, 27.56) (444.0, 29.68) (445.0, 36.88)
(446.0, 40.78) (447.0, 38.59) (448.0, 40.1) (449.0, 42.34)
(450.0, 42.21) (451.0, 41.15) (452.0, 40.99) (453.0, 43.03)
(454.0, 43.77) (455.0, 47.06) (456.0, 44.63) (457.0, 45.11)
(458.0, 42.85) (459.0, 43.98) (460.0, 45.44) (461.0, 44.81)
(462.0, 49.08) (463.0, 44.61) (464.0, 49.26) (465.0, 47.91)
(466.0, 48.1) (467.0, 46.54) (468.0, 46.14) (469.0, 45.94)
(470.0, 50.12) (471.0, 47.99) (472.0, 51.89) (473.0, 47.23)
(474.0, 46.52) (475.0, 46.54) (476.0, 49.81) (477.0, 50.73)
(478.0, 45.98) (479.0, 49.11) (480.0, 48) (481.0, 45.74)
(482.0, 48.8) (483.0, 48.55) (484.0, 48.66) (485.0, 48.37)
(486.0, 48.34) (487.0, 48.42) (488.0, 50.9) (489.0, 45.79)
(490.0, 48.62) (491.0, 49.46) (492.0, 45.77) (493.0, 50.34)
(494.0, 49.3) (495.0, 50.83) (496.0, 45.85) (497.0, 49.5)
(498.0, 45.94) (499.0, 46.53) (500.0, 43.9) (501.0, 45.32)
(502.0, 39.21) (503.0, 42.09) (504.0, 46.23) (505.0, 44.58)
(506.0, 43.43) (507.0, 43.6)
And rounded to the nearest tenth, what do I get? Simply 10.9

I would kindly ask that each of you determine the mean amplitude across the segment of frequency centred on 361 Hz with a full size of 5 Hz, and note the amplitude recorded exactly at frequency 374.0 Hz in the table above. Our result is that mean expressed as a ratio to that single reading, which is 1.0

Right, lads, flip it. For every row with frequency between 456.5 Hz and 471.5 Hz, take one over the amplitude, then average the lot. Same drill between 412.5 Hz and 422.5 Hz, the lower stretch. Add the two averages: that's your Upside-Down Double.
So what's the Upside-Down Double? 0.0659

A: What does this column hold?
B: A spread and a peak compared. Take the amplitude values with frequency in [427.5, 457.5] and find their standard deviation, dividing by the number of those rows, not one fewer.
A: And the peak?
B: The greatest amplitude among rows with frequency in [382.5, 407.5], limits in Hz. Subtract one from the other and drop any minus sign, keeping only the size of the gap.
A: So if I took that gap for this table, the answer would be 37.5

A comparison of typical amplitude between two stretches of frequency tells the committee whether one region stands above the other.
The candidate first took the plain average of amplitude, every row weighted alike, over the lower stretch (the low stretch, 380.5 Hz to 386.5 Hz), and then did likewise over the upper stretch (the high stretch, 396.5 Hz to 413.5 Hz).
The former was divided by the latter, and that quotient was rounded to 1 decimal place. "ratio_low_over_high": 1.1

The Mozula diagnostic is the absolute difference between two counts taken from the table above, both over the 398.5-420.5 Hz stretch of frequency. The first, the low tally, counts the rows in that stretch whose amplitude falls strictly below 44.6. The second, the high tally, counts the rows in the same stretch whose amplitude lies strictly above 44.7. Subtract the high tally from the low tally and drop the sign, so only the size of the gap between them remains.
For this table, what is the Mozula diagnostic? 22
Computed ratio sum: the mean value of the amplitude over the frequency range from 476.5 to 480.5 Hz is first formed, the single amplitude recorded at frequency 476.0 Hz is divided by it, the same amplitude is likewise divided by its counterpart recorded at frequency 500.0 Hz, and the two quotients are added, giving 2.16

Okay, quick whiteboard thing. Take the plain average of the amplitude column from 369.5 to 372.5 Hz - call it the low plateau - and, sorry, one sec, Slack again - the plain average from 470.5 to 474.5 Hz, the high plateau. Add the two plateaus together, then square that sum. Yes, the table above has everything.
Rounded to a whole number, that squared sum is 7812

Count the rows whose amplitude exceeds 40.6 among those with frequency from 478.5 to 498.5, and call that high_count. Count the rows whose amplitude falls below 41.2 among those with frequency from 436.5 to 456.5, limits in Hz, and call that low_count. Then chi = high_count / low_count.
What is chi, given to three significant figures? 1.43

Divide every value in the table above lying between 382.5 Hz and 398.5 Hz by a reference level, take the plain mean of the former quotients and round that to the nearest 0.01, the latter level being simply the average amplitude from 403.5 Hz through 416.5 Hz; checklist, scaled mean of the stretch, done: 1.39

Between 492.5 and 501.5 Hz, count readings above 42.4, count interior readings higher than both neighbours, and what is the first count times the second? 27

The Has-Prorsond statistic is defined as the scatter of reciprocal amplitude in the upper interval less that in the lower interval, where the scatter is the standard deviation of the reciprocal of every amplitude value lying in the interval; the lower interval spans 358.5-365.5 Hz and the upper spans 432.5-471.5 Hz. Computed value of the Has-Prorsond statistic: 0.0050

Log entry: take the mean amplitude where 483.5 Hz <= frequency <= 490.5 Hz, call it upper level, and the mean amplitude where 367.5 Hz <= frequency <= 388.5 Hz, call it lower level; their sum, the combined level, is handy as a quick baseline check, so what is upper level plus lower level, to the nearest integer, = 89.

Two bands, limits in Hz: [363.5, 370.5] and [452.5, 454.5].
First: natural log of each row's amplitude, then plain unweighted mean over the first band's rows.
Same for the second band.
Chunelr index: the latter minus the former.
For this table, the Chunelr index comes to 0.08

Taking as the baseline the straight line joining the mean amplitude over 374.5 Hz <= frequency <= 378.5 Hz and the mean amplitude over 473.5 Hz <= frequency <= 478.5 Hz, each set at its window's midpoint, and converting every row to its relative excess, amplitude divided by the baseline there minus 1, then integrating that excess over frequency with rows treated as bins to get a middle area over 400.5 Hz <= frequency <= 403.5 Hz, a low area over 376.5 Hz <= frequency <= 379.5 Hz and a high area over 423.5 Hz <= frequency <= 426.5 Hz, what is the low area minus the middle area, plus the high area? -1.3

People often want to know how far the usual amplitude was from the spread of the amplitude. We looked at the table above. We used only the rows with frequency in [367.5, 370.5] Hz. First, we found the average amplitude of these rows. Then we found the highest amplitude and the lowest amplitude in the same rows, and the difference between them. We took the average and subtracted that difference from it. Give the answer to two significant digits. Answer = 36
